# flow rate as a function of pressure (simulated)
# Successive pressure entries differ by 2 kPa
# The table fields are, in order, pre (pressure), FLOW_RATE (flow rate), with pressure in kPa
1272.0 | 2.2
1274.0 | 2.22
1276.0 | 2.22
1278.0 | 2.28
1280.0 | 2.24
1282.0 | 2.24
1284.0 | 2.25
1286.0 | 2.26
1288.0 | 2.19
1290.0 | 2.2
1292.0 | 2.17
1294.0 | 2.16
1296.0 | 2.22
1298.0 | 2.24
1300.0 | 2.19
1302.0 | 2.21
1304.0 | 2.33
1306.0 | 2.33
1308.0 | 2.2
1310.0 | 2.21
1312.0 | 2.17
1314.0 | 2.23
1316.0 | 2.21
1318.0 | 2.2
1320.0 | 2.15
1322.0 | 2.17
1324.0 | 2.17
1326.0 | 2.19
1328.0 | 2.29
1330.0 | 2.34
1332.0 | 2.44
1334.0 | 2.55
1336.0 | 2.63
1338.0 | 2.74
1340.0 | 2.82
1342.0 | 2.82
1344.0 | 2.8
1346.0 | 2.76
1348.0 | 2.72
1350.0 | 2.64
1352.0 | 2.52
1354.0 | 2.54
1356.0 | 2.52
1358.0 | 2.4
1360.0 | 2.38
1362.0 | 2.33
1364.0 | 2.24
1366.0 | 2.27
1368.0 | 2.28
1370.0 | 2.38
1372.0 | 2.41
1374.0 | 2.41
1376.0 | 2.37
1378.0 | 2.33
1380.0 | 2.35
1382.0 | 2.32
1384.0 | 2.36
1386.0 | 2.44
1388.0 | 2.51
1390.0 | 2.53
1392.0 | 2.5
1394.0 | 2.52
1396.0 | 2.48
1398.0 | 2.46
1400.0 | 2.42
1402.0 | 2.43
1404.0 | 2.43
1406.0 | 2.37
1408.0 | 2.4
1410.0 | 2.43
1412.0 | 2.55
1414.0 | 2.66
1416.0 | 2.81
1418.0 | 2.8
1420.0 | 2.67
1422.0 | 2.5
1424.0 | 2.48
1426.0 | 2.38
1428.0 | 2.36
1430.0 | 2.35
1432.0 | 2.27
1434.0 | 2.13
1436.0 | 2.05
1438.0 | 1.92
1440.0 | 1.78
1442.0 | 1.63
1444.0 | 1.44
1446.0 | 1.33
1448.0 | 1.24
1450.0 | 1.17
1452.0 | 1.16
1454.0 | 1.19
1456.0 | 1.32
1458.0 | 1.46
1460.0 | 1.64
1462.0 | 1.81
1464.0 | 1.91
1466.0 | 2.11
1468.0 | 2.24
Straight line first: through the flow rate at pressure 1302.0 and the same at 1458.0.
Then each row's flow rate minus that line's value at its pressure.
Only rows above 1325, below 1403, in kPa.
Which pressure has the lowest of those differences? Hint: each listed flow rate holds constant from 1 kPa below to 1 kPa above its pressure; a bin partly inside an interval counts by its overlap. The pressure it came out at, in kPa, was 1326.0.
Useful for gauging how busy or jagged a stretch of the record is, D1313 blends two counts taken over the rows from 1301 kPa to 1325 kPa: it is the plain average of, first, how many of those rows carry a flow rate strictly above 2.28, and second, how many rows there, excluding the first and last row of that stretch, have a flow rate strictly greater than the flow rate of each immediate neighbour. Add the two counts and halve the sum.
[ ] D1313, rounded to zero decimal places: 2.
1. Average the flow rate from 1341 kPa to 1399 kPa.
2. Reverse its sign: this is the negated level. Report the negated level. -2.47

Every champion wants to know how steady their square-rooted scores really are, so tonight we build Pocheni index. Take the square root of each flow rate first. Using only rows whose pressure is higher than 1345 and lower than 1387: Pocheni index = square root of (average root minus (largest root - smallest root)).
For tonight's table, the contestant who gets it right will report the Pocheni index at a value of 1.18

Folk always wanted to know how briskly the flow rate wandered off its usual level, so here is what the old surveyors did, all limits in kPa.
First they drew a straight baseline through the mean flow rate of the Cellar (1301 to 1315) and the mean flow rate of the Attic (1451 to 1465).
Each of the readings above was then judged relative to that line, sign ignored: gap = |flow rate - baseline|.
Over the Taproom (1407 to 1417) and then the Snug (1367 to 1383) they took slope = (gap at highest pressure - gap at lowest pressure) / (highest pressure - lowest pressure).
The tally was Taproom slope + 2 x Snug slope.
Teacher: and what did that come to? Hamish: 0.07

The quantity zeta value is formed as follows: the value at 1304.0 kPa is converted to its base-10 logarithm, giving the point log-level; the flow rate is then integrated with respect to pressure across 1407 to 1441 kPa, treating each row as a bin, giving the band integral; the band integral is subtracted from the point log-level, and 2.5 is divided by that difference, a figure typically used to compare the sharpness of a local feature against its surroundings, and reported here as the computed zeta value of -0.0310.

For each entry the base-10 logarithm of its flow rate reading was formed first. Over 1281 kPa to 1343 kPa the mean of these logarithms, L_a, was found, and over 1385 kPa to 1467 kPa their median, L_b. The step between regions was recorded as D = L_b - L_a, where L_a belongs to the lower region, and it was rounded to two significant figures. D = 0.013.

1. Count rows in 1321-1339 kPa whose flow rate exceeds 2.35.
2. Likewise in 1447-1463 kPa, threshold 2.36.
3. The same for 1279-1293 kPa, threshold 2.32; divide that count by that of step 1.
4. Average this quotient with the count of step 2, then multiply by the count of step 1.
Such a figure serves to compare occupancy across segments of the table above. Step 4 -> 0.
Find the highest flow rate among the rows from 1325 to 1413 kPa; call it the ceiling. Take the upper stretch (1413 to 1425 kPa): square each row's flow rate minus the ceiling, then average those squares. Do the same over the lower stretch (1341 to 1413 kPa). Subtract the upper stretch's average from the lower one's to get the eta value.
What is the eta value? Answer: 0.1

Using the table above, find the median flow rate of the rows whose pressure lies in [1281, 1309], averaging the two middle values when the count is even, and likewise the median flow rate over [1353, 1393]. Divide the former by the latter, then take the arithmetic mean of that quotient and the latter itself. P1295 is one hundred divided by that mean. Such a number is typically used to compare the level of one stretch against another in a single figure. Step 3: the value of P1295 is 60.4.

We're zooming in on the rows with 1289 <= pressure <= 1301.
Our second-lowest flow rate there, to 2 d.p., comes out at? 2.17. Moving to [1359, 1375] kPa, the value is 2.27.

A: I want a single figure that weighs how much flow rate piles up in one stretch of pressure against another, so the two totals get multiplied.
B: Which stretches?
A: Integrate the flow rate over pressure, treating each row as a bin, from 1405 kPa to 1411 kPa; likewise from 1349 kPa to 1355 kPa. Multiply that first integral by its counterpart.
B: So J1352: 222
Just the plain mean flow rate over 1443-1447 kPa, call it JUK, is 1.4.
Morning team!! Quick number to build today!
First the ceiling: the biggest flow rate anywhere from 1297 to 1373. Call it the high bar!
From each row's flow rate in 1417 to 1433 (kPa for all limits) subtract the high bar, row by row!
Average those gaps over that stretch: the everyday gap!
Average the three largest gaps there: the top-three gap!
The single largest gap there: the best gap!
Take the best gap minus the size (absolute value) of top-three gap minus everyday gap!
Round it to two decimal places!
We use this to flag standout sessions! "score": -0.20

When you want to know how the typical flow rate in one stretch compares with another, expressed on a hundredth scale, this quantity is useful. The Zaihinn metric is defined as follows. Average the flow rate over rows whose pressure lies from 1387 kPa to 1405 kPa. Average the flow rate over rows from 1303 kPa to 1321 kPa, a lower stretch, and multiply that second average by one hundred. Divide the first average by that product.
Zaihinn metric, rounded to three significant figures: 0.0111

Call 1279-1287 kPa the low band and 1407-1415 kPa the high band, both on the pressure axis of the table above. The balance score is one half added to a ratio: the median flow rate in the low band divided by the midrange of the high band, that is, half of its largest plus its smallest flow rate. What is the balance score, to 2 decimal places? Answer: 1.39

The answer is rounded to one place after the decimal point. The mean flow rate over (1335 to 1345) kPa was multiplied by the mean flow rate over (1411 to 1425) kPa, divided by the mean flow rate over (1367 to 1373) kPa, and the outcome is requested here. 3.1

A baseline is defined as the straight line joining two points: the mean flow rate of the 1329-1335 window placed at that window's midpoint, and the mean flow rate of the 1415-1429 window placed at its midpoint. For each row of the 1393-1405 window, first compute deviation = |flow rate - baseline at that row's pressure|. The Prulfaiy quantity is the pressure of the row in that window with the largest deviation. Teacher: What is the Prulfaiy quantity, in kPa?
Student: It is 1400.0 kPa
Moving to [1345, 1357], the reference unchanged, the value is 1346.0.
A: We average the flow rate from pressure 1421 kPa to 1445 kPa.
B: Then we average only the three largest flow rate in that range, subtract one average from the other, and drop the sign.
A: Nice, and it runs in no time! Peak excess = 0.35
